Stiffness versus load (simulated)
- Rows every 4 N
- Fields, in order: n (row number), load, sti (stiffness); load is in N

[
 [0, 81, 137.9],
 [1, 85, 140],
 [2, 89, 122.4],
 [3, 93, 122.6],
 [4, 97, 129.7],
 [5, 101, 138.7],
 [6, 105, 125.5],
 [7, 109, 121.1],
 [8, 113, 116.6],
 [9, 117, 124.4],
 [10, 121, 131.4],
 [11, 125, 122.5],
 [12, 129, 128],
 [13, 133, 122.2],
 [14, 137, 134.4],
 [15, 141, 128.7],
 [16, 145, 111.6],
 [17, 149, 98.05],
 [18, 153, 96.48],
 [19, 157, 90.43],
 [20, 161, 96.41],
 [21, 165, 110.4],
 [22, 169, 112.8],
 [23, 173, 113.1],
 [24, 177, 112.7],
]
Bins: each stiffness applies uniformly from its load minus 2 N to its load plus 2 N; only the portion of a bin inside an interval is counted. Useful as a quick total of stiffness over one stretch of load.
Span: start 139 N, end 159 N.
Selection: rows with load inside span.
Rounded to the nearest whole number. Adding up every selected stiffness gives 525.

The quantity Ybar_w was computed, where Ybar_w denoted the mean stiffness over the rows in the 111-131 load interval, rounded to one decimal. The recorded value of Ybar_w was 124.6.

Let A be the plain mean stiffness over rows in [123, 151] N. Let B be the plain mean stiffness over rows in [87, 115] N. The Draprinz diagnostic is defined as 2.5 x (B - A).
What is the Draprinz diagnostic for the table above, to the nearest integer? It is 11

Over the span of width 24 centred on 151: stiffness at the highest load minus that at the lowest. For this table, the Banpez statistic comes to -32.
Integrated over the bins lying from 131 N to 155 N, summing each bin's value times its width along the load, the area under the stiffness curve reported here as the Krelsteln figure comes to 2766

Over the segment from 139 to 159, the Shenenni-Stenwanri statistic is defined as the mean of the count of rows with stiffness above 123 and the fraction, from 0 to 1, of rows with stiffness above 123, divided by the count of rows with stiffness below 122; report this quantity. 0.15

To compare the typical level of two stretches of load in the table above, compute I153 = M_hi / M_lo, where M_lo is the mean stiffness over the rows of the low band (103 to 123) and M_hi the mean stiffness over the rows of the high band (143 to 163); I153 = 0.80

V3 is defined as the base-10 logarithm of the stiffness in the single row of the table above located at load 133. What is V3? 2.09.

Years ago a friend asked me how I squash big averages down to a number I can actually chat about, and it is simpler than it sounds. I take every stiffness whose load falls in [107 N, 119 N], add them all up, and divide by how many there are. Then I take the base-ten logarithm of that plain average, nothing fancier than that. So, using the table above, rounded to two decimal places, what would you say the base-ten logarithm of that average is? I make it 2.08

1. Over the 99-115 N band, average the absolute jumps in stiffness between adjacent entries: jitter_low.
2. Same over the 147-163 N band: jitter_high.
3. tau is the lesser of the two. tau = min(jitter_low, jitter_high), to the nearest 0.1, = 4.5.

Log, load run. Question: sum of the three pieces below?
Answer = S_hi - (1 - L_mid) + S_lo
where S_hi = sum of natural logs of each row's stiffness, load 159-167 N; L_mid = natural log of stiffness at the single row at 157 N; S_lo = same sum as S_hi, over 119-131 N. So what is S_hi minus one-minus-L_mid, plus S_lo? 27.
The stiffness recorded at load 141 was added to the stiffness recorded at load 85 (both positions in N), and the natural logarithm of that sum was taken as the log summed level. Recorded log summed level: 5.59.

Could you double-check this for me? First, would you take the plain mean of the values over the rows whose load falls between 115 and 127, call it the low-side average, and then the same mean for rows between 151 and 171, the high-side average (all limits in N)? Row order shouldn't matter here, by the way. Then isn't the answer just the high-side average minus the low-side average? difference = -25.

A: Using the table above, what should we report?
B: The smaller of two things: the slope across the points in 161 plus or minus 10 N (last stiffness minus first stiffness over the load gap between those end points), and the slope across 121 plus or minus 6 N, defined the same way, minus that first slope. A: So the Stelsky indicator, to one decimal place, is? -1.3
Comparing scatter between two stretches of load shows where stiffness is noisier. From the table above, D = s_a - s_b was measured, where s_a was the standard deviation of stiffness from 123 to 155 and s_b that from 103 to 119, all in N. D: 10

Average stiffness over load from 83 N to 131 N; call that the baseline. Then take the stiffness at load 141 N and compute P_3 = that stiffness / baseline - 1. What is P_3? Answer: 0.01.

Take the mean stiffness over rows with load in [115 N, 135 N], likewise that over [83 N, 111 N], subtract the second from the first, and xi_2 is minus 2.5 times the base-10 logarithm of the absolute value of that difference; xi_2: -1.1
